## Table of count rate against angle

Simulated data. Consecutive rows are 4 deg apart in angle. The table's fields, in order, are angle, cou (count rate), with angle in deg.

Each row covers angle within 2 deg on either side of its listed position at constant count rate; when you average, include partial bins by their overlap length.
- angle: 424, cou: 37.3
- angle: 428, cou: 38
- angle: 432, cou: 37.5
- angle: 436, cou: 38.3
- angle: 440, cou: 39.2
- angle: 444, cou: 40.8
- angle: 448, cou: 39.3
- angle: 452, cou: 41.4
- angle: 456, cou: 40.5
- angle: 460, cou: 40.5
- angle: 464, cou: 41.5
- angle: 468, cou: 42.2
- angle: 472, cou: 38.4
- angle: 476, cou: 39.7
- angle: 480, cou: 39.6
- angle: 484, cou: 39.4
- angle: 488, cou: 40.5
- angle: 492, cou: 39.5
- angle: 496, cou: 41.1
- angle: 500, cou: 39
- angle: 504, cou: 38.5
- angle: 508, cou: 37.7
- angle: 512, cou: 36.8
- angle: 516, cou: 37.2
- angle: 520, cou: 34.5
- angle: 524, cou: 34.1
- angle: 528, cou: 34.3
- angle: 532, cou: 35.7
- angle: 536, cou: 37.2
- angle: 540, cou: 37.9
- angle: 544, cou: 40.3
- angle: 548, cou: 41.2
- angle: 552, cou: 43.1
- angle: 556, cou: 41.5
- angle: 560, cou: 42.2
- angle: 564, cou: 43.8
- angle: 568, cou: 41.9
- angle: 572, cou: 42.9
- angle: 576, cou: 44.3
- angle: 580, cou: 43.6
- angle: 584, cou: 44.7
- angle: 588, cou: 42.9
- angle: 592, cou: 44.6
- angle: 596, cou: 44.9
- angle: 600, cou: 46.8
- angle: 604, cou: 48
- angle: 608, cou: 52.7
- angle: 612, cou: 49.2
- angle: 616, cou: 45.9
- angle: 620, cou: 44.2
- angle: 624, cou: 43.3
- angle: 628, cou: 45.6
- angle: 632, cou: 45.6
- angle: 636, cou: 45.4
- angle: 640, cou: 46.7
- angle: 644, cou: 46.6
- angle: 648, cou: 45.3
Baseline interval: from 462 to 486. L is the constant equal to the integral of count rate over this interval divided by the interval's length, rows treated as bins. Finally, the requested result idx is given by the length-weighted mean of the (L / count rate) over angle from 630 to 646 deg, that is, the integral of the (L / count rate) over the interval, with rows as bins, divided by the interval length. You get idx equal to 0.87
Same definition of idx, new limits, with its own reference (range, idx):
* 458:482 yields 1.00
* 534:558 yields 1.00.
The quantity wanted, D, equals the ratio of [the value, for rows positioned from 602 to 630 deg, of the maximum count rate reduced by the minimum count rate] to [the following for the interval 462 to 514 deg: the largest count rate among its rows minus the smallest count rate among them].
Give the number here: 1.74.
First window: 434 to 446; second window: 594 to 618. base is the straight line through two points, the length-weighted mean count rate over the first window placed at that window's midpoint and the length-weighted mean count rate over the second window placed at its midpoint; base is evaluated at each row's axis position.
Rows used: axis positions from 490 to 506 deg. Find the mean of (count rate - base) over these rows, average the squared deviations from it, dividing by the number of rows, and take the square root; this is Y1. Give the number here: 1.1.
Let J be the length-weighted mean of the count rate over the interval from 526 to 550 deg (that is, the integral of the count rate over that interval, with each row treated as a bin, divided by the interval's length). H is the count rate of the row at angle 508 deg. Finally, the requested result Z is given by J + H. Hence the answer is 75.5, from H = 37.7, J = 38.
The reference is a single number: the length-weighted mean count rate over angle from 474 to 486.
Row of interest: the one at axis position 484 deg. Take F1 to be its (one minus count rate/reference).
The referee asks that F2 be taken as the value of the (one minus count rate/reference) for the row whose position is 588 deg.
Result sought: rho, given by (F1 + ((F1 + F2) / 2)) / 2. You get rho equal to -0.02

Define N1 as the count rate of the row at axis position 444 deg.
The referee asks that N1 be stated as 40.8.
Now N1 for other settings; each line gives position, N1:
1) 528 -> 34.3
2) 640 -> 46.7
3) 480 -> 39.6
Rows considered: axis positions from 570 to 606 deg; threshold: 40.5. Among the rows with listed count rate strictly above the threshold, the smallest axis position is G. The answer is 572 deg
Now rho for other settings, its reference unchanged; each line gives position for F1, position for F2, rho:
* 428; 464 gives 0.02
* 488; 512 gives 0.00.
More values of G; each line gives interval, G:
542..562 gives 548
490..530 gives 496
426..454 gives 444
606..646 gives 608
